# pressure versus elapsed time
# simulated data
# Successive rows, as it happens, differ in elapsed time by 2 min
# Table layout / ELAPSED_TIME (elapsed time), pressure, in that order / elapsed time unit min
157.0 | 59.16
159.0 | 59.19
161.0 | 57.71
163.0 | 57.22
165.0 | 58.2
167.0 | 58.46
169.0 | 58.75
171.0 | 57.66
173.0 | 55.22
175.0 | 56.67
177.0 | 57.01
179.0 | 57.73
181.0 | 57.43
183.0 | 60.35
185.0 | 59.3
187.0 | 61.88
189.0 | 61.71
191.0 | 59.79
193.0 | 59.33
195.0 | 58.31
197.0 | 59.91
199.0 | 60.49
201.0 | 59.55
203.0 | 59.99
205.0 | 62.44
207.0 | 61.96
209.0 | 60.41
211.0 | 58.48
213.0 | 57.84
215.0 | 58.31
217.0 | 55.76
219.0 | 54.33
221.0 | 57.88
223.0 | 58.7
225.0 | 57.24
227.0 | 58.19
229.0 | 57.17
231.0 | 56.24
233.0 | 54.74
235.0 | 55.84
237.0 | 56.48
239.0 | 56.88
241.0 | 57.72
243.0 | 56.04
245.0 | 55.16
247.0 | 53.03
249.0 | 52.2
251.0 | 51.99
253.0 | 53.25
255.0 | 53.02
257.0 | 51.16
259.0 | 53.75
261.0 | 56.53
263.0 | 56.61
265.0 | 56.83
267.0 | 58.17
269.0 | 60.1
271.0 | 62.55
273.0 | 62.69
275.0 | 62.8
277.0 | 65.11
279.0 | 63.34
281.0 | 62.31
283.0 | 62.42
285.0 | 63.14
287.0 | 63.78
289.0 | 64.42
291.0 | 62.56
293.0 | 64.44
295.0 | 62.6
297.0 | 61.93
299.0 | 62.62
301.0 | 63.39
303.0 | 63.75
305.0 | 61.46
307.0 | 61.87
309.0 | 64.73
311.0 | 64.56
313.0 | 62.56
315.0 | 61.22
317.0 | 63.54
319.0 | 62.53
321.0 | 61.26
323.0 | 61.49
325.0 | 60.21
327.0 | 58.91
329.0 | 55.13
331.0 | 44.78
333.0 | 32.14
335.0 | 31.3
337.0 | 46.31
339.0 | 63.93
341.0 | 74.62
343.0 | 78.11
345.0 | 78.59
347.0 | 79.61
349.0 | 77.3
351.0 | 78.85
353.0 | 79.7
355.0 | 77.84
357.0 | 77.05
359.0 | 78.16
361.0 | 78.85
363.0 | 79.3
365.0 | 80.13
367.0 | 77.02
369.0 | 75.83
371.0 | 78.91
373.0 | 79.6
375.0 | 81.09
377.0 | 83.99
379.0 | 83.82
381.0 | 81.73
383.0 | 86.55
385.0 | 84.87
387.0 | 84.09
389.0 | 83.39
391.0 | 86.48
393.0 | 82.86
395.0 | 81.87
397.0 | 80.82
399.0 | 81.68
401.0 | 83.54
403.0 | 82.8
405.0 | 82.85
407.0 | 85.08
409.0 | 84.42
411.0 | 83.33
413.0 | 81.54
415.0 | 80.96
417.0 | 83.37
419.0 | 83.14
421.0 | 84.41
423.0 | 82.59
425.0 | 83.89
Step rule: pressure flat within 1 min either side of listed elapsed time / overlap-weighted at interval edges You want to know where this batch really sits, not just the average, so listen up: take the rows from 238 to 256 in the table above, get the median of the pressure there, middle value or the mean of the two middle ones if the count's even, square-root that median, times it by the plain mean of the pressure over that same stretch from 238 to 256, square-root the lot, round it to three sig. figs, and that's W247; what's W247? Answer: 19.9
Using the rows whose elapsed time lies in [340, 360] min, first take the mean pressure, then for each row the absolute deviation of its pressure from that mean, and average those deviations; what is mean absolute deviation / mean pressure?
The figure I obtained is 0.013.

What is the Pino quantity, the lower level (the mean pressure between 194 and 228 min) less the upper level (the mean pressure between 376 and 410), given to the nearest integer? -25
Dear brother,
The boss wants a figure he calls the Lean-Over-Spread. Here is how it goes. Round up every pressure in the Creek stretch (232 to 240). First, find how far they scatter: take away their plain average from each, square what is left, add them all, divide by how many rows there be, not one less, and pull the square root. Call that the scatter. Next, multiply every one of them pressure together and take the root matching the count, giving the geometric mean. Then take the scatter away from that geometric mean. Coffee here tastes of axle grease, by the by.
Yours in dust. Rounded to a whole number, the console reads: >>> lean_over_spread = 55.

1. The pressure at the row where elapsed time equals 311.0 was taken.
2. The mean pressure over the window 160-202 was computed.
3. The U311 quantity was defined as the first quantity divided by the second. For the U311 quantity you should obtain 1.1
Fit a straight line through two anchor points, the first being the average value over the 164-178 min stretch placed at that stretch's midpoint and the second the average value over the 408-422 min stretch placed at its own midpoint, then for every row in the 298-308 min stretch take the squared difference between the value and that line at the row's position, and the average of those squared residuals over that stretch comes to 76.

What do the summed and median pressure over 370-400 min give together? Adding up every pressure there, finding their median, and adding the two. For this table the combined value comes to 1325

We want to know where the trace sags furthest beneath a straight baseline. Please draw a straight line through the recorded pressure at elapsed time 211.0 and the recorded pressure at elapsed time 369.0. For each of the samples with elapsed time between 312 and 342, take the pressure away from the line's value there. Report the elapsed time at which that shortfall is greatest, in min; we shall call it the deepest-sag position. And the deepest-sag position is 335.0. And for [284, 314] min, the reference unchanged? 305.0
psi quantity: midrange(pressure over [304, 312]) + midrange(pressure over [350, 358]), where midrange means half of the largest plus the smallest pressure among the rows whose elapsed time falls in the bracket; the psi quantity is 141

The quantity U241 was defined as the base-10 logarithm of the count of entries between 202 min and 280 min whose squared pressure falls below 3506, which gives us 1.5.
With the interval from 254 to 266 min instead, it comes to 0.8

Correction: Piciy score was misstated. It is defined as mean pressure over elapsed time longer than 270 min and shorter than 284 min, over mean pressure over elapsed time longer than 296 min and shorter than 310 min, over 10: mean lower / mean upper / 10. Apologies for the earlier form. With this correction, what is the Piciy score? 0.100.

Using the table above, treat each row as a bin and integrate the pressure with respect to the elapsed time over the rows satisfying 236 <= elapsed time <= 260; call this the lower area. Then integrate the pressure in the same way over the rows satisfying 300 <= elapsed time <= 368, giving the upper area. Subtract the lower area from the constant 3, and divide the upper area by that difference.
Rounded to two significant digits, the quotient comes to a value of -3.5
